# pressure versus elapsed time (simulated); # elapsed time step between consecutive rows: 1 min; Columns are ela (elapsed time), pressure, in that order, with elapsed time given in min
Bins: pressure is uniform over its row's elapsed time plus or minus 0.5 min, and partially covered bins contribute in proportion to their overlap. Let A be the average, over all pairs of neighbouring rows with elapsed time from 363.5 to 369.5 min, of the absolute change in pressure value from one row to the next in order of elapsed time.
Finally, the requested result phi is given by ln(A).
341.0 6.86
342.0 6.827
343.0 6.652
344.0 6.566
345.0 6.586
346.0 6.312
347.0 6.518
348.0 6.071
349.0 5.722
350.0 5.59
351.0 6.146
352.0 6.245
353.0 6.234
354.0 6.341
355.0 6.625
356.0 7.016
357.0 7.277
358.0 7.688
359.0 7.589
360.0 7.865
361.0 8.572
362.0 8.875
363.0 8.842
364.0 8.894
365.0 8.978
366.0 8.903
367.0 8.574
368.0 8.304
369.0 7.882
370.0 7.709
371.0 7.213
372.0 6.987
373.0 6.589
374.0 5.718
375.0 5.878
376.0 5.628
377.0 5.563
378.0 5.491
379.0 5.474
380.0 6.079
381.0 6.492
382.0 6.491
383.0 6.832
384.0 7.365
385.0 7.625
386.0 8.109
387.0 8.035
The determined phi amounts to -1.44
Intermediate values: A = 0.24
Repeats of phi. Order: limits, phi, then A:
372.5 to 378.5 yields -1.26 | 0.28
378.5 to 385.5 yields -1.02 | 0.36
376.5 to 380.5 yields -1.46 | 0.23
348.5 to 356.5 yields -1.49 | 0.23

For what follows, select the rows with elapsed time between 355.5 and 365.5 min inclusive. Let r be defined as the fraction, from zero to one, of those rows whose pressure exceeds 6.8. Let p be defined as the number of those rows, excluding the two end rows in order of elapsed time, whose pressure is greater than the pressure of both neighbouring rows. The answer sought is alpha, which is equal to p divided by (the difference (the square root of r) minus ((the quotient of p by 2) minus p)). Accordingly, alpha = 1.00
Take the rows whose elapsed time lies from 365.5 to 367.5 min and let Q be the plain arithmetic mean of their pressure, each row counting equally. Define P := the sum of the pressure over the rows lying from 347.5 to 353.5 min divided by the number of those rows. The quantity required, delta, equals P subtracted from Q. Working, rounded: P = 6.0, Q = 8.7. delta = 3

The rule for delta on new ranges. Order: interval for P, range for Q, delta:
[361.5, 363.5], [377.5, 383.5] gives -3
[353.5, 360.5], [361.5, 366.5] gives 2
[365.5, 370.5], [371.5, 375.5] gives -2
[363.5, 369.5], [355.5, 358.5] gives -1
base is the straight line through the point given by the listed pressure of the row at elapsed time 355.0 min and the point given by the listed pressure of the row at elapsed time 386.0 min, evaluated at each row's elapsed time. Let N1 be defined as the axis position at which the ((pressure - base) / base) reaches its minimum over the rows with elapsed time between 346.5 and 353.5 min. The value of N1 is 350.0 min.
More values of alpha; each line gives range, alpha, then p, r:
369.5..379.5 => 0.95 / 1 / 0.30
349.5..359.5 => 1.23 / 2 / 0.40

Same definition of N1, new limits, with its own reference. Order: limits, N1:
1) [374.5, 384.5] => 379.0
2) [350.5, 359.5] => 353.0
